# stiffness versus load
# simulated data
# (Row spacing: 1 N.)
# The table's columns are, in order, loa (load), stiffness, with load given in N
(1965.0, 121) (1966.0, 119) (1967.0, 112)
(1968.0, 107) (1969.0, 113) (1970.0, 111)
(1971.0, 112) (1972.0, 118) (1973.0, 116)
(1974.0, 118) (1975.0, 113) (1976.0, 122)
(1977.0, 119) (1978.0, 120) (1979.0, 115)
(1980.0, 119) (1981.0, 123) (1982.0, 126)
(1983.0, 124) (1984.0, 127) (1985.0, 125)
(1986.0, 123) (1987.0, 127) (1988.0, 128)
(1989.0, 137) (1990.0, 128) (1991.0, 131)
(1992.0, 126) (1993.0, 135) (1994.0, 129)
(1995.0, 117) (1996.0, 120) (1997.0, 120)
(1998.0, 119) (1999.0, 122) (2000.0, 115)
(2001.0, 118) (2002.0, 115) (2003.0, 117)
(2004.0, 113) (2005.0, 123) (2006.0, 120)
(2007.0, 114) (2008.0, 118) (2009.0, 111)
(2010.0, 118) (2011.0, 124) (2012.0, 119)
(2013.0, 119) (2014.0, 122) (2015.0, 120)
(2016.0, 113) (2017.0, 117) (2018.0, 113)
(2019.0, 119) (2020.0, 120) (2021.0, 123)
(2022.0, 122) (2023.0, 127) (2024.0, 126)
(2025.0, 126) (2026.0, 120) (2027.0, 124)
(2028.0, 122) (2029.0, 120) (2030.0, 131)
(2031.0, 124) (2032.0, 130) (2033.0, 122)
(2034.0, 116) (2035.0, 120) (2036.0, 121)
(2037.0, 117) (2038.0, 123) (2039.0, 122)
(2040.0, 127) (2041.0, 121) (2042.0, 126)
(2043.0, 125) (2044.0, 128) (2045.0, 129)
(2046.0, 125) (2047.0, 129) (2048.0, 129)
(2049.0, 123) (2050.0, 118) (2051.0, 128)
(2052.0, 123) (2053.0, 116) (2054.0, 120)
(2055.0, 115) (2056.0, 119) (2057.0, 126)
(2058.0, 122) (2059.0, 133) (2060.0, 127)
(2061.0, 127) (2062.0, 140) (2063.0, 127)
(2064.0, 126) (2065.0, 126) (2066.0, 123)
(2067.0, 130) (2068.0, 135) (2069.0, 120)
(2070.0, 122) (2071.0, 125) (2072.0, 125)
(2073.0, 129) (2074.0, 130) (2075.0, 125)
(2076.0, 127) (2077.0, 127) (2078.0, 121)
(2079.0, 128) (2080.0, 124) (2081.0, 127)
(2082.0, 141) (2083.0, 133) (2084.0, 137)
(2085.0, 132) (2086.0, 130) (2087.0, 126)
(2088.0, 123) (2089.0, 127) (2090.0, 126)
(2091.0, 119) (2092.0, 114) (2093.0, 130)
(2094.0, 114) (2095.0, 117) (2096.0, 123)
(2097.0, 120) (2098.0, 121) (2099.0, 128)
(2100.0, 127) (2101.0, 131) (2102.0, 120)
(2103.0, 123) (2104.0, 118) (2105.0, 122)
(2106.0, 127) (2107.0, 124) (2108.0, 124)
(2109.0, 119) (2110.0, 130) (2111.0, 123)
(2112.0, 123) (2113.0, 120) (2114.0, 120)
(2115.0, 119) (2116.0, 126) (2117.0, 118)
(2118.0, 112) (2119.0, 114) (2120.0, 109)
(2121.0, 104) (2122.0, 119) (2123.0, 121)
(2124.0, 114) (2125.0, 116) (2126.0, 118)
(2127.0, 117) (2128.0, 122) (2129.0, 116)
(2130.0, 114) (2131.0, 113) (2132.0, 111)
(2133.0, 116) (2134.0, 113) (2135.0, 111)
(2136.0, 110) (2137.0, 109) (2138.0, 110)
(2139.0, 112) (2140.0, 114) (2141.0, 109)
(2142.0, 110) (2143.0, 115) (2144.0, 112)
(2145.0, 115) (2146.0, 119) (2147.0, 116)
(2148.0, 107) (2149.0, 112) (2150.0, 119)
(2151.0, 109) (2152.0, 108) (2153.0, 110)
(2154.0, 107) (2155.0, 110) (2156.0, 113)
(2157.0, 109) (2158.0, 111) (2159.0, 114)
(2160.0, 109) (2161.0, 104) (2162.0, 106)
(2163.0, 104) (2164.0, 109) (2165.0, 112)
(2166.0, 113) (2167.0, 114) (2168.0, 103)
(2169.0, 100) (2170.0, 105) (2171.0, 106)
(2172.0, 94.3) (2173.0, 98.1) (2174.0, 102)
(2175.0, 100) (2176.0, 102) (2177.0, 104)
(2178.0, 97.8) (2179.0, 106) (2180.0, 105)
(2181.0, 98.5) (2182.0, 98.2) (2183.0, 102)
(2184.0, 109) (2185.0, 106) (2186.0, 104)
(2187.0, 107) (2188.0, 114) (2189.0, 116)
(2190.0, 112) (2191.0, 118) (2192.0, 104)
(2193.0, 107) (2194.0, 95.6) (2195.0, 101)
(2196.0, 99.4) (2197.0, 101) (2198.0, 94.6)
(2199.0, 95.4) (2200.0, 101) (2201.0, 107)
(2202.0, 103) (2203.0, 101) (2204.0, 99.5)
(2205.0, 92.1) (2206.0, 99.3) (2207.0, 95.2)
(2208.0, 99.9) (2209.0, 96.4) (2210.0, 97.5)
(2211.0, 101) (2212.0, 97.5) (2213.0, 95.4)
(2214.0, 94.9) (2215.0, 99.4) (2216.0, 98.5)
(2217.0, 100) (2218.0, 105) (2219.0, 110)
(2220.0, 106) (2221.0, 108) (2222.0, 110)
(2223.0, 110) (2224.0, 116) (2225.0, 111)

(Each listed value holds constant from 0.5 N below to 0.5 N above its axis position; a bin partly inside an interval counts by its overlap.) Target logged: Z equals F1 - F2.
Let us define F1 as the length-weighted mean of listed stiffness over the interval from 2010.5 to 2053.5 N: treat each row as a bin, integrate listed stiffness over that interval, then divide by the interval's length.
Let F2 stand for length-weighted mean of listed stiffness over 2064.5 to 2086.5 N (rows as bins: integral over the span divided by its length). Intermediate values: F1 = 123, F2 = 128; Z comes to -6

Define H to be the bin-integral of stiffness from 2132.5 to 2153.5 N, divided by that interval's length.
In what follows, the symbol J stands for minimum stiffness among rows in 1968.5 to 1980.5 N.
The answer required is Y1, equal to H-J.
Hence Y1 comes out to 1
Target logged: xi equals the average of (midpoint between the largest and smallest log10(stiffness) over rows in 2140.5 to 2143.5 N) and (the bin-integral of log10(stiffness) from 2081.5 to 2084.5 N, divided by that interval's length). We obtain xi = 2.093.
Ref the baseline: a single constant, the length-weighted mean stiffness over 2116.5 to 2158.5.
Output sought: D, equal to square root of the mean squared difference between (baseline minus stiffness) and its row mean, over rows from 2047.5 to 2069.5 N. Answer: 5.99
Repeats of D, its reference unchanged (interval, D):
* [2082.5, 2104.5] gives 6.13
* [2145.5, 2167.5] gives 4.05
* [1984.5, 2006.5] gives 6.35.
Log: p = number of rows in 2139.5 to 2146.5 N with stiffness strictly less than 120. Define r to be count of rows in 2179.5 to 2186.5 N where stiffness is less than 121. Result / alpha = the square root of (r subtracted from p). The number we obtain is 0.0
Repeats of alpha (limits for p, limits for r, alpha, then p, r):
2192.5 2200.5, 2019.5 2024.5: 2.6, 8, 1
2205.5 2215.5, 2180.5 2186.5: 2.0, 10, 6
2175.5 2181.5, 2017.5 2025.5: 1.7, 6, 3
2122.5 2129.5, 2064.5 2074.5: 2.0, 5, 1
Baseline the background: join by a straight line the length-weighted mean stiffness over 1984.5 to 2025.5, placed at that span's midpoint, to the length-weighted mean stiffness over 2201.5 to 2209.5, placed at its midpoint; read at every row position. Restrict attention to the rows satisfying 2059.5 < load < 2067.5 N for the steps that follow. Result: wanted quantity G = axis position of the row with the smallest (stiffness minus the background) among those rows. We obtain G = 2066.0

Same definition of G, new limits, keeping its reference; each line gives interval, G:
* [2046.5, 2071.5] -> 2055.0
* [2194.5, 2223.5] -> 2205.0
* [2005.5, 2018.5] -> 2009.0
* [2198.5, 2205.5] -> 2205.0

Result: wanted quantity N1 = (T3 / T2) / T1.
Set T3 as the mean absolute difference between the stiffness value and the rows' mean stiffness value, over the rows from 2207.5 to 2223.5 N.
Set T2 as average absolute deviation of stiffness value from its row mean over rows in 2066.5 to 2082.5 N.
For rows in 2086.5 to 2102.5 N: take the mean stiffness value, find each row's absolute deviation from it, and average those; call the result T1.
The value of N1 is 0.29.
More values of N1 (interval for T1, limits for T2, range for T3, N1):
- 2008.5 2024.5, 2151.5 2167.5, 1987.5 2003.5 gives 0.70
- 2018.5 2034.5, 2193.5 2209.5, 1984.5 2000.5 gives 0.53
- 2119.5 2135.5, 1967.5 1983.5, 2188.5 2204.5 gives 0.37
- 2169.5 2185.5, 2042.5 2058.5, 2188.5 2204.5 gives 0.42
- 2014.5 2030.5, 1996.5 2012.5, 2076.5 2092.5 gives 0.46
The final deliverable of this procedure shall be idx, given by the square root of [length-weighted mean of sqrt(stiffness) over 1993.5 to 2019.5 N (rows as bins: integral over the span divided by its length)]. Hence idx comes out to 3.30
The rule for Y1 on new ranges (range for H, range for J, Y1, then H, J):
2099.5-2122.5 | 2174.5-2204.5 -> 26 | 121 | 94.6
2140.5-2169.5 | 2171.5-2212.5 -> 18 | 110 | 92.1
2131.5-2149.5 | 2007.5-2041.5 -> 1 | 112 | 111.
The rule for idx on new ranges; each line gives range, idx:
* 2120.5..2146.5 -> 3.27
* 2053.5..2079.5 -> 3.35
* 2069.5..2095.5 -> 3.35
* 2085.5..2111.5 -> 3.33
